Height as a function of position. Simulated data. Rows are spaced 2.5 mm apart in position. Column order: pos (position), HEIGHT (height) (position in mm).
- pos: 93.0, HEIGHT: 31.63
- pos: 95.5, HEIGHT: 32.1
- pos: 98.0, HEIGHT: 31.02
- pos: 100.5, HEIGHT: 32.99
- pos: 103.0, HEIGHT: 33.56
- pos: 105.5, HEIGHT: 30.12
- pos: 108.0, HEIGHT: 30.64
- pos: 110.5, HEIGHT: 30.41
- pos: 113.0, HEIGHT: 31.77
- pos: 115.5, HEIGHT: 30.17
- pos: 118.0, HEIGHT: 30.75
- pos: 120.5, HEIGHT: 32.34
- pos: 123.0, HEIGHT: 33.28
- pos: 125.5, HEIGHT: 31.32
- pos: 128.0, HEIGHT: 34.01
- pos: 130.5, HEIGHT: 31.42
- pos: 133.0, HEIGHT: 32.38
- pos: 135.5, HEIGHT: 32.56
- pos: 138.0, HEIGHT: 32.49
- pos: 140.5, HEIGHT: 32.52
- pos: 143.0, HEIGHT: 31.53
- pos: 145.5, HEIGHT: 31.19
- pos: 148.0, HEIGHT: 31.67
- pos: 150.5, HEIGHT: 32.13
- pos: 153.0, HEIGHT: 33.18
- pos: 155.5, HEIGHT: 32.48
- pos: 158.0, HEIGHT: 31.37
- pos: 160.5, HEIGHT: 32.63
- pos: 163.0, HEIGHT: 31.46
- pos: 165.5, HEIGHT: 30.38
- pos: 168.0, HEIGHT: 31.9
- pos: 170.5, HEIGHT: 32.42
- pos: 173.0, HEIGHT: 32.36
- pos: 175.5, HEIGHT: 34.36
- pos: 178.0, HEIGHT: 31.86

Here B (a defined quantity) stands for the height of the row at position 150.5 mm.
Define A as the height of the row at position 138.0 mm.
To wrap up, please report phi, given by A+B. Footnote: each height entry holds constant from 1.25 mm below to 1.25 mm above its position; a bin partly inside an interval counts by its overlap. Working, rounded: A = 32.49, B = 32.13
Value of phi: 64.6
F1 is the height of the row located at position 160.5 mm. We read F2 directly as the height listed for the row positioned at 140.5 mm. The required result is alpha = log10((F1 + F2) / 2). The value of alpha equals 1.51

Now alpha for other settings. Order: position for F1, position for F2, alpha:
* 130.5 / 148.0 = 1.50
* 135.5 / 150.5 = 1.51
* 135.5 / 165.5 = 1.50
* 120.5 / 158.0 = 1.50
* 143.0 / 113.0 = 1.50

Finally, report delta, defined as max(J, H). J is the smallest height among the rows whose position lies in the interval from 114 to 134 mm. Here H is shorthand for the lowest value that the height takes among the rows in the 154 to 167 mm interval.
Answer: 30.38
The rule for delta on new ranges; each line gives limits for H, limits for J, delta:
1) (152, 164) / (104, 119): 31.37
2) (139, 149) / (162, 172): 31.19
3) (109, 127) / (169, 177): 32.36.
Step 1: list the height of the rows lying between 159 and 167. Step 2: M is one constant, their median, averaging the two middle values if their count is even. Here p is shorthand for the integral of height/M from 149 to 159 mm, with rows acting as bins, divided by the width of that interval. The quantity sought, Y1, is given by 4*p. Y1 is 4.11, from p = 1.03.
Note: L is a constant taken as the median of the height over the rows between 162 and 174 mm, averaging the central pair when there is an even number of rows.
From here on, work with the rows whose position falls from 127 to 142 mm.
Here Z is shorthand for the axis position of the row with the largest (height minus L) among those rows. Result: 128.0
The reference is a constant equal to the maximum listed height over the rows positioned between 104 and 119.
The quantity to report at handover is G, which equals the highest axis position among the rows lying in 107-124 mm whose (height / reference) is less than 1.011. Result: 118.0 mm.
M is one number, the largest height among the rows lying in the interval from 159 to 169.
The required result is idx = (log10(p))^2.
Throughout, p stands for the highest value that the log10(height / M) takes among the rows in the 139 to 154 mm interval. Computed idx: 4.6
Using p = 0.007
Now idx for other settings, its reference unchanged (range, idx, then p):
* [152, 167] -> 4.6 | 0.007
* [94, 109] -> 3.7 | 0.012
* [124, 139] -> 3.0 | 0.018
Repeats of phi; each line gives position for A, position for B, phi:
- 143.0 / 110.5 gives 61.9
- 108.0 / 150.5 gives 62.8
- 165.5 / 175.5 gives 64.7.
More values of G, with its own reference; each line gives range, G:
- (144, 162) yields 158.0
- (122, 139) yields 130.5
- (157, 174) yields 168.0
